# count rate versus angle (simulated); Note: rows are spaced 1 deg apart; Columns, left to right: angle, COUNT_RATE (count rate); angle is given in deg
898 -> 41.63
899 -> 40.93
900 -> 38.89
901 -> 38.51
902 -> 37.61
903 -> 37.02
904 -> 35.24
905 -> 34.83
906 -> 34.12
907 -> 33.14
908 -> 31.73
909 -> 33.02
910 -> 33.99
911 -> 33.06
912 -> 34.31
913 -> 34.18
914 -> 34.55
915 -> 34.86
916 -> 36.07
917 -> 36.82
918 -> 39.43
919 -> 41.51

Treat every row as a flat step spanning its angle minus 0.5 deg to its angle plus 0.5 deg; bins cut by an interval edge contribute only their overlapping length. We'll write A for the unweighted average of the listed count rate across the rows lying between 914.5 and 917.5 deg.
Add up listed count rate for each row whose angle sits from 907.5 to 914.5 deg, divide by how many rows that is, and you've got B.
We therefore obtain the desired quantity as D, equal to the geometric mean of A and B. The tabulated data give 34.7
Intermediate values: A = 36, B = 33.5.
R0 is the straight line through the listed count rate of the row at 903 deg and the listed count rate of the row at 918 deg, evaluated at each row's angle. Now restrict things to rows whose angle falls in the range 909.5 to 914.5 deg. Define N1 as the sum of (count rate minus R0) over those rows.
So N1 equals -22.2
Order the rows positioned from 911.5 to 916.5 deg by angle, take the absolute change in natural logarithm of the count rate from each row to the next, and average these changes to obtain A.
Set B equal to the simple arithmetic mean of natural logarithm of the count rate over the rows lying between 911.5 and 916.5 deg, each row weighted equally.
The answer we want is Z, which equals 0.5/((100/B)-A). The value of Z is 0.0178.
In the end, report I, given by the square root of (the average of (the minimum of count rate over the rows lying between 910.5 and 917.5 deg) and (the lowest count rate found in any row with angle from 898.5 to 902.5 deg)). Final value 5.94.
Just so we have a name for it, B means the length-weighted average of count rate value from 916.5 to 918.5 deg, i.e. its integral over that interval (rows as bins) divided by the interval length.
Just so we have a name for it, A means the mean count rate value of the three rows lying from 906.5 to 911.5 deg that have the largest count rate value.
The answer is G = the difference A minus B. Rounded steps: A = 33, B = 38.1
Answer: -5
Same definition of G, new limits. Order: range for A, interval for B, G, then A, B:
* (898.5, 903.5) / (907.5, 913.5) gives 6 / 39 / 33.4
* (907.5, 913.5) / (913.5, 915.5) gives -1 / 34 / 34.7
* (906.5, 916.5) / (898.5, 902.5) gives -4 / 35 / 39.0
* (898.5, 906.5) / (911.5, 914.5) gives 5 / 39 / 34.3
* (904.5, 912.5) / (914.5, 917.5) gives -1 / 34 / 35.9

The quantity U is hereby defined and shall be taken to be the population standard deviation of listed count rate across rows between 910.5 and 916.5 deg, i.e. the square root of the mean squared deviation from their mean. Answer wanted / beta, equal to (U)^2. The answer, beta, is 0.80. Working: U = 0.90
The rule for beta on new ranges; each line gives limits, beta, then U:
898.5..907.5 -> 5.76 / 2.40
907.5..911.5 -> 0.65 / 0.80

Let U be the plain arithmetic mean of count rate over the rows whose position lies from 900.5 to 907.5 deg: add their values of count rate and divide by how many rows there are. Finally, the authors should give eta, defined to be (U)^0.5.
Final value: 5.98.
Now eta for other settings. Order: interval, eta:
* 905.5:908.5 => 5.74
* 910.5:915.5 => 5.85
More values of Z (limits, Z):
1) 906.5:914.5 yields 0.0176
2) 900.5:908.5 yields 0.0178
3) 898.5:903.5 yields 0.0183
